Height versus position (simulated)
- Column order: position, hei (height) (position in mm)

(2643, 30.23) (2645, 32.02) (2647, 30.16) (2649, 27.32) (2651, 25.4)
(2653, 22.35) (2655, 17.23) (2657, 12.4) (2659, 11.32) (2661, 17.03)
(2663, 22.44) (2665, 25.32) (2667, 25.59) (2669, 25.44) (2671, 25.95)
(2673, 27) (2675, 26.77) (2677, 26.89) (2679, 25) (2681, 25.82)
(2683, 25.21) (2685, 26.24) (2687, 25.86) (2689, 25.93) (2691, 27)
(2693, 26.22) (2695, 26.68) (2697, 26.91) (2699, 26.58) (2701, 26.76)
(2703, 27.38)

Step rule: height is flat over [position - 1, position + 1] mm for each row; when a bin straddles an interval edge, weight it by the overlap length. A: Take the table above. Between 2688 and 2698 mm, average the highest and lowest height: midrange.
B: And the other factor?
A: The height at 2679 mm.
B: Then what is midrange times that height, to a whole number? 662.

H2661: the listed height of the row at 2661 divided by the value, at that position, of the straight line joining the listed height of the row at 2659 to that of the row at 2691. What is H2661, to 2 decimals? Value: 1.38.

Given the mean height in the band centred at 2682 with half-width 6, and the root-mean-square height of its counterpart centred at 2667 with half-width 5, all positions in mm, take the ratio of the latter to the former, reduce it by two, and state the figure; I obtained -1.03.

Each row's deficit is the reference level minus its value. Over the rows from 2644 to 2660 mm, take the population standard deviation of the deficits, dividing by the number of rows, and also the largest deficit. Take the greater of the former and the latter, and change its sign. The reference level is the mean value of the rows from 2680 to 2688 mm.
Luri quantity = -14.5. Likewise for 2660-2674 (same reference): -8.8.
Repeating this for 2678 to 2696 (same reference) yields -0.8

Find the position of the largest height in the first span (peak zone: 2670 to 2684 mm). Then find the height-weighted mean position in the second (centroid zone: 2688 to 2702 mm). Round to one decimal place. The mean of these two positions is 2684.0 mm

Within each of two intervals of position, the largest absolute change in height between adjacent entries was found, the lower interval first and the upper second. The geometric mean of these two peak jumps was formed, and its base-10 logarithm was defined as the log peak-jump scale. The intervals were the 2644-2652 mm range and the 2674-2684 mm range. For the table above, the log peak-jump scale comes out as 0.36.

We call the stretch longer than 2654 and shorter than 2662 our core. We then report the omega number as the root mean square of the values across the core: 14.7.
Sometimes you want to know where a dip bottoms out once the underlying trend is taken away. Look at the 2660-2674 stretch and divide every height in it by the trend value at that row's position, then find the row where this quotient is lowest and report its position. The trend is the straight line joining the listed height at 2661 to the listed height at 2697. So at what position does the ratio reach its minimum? 2661 mm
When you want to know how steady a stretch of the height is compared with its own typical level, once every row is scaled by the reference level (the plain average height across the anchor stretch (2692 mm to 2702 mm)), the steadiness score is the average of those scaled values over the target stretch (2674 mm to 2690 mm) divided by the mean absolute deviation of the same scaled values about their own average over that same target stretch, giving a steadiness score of 52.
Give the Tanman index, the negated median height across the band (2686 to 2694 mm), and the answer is -26.1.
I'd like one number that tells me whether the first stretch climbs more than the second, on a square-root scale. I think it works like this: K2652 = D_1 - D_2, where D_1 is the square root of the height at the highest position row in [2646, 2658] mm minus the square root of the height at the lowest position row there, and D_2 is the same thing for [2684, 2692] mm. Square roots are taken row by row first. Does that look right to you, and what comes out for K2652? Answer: -2.0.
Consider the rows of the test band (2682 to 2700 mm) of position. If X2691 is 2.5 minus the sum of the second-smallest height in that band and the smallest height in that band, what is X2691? -48.6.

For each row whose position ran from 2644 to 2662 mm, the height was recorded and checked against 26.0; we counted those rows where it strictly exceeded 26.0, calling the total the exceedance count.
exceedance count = 3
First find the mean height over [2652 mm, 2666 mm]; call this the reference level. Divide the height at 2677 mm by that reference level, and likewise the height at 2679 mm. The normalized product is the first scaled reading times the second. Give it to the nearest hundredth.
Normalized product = 2.01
